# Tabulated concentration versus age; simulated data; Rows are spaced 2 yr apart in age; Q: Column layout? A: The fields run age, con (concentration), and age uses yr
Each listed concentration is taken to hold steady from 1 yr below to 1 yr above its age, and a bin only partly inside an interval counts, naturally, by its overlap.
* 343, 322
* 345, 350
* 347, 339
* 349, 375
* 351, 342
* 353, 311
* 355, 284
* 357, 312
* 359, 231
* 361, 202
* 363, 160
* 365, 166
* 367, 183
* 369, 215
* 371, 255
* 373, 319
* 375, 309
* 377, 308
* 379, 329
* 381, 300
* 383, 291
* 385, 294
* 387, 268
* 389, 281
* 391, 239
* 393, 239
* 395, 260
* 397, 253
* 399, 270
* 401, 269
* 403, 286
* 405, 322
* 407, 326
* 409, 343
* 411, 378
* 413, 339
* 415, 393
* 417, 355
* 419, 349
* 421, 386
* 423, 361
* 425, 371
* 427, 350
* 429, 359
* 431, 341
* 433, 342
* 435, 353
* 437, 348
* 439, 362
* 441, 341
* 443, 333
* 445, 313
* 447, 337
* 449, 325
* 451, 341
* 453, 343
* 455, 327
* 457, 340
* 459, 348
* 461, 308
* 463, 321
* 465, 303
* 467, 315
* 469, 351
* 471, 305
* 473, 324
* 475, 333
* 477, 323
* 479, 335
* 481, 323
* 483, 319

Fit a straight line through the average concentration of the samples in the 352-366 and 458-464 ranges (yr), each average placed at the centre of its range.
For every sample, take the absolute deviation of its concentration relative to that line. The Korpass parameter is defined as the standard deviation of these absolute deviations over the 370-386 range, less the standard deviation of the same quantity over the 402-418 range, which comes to -8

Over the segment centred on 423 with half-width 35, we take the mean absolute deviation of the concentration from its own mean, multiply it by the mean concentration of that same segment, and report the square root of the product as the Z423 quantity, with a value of 101.7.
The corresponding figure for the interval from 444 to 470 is 66.8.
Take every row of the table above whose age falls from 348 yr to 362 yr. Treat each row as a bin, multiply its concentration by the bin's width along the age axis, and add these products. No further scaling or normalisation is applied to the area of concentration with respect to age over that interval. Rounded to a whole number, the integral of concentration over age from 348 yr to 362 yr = 4114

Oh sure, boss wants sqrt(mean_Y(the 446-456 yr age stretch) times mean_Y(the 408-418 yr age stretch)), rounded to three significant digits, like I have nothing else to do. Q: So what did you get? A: 348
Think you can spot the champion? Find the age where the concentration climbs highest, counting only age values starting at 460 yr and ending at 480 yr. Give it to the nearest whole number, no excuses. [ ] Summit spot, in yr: 469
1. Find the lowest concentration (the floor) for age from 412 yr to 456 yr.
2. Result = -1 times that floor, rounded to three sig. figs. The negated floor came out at -313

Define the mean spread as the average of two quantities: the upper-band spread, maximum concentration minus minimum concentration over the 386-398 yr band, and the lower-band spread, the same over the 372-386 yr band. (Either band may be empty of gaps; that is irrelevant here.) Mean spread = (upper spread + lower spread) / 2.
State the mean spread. 40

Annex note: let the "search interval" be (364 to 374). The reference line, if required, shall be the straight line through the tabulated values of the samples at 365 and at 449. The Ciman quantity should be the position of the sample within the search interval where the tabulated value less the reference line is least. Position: 365 yr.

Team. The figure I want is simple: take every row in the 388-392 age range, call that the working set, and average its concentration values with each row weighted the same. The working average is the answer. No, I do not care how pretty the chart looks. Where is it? 260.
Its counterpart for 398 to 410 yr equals 303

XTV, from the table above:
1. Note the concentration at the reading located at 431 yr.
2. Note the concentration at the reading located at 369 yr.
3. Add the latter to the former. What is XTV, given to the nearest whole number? 556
